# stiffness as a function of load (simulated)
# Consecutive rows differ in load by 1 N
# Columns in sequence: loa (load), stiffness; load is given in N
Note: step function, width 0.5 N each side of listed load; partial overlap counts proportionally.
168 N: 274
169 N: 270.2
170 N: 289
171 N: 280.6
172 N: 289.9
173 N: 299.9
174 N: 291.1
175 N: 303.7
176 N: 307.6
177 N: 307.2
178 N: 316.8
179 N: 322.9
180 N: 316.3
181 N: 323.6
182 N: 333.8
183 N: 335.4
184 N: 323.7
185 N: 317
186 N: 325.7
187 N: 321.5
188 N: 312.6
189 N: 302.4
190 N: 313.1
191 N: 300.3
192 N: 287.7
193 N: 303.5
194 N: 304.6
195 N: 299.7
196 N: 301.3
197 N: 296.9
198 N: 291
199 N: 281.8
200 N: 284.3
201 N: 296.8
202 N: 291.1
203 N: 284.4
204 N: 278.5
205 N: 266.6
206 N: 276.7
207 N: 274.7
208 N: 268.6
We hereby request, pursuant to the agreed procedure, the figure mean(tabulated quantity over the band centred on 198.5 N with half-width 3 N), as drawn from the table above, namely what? 292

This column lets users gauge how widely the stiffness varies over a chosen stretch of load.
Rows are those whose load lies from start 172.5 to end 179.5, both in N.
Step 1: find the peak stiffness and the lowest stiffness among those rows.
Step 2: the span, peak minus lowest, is 31.8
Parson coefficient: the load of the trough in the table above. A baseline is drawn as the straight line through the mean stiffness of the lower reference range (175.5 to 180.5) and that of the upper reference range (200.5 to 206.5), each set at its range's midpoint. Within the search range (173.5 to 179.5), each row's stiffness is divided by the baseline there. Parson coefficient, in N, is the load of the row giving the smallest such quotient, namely 174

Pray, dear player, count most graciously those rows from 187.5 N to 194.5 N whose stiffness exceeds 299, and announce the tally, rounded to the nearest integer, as 6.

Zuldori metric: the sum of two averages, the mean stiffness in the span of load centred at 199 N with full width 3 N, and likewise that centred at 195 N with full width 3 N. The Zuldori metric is 588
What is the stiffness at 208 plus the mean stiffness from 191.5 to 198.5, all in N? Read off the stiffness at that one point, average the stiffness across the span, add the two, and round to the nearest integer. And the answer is 566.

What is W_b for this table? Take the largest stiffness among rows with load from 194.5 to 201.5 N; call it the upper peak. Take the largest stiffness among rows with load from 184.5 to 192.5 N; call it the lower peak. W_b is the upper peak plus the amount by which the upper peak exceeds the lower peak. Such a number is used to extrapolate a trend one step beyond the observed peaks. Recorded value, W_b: 277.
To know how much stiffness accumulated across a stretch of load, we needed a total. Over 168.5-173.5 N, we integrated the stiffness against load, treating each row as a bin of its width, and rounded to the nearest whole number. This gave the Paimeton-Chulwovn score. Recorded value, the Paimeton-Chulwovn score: 1430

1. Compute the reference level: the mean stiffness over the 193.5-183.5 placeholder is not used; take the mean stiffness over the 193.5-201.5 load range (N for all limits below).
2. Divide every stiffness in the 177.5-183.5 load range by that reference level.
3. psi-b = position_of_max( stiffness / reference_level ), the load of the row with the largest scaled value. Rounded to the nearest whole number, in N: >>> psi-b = 183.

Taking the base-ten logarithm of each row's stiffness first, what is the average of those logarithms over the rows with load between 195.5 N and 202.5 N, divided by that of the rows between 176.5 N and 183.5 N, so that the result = 0.98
